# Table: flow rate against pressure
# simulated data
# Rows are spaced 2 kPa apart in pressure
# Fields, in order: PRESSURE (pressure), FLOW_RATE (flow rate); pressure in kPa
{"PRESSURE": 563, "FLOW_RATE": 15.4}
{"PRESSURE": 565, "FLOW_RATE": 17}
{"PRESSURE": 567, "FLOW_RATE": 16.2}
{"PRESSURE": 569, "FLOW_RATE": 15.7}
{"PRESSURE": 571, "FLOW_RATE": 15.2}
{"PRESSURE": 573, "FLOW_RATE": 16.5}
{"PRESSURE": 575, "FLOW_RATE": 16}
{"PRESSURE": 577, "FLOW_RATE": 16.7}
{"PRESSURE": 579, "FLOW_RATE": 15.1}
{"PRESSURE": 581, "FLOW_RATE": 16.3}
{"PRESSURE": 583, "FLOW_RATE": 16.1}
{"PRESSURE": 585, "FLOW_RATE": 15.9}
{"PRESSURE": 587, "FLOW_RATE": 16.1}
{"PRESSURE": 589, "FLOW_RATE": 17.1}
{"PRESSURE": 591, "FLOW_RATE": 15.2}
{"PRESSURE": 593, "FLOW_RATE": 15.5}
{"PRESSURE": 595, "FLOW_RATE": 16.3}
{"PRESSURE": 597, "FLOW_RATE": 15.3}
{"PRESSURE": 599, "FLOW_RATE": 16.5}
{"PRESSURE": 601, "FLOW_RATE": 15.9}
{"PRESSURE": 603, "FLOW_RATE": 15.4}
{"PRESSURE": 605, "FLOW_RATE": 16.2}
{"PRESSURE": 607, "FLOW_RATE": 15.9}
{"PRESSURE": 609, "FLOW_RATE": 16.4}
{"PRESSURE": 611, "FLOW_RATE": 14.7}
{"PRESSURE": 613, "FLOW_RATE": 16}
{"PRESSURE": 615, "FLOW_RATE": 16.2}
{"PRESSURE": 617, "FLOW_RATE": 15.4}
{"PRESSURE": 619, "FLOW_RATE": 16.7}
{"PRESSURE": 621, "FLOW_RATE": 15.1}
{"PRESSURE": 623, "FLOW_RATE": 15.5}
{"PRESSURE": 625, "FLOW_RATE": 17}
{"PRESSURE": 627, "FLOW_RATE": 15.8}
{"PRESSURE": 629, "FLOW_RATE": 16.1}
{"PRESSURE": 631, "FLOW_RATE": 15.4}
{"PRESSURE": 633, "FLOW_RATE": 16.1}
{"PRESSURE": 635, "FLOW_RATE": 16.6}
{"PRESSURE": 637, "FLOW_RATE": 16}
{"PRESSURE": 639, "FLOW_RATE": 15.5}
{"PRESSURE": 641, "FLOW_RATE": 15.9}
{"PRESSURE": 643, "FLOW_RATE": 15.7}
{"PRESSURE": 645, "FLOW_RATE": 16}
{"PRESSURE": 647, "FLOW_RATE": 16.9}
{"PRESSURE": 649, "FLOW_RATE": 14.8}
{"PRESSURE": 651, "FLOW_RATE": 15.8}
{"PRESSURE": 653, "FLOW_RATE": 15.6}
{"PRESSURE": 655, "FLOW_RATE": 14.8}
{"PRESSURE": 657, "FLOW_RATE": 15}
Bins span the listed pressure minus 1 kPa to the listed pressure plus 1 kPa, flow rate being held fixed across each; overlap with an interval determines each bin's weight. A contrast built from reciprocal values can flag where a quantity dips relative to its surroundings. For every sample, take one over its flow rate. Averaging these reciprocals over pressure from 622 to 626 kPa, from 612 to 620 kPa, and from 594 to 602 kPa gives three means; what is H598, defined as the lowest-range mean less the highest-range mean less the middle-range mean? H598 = -0.0614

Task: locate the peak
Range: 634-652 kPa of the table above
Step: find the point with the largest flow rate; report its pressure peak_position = 647 kPa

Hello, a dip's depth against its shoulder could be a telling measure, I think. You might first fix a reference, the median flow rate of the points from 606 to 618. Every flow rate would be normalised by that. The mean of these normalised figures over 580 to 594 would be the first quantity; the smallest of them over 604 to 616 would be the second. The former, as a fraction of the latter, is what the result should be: 1.090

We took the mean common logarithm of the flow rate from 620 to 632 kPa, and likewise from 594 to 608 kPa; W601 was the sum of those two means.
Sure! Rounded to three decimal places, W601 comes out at 2.401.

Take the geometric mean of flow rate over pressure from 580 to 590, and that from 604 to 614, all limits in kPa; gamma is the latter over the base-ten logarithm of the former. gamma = 13.1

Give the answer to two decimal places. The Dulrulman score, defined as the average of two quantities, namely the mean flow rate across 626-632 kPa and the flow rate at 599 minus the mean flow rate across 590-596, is 8.30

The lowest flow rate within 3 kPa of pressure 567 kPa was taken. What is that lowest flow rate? 15.7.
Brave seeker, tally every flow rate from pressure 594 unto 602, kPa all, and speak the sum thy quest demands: 64.0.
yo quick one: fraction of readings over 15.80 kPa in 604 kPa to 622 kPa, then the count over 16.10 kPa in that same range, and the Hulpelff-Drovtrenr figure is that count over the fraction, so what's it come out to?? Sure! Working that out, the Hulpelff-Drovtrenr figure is 6.0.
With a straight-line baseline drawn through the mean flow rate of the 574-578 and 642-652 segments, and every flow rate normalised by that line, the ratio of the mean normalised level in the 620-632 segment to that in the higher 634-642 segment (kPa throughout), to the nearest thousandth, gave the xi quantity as 0.983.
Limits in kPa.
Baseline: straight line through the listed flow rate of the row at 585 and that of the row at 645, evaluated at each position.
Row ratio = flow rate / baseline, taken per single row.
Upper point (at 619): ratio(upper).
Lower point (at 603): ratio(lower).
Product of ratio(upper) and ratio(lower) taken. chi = 1.01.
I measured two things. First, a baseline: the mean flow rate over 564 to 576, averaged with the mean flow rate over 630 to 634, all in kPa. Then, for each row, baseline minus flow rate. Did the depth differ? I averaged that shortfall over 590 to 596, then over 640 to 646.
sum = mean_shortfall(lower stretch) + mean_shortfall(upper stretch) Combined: 0.32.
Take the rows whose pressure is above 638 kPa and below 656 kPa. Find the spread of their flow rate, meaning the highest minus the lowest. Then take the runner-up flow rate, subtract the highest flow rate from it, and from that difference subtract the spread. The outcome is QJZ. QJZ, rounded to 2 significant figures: -3.0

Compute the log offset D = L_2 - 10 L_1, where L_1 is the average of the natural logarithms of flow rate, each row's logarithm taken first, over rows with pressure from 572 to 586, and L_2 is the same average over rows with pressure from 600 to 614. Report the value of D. -25.0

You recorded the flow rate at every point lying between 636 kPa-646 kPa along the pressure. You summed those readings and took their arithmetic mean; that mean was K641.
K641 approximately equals 15.8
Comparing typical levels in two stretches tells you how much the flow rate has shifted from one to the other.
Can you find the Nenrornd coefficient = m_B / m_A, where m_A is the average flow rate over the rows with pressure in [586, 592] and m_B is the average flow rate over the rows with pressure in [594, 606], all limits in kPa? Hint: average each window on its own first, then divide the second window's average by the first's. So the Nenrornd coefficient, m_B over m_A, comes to 0.99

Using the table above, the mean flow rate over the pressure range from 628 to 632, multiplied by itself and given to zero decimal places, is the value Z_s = 248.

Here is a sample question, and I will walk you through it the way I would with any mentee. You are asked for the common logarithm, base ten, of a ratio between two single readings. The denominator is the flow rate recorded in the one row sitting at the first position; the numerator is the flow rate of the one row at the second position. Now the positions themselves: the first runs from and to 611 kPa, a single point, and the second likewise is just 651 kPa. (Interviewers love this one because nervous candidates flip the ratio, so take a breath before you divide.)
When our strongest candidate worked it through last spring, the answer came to 0.031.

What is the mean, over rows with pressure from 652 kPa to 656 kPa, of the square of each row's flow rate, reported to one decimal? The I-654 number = 231.2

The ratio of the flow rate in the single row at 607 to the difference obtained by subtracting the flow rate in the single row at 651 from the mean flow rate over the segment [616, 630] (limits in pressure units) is 111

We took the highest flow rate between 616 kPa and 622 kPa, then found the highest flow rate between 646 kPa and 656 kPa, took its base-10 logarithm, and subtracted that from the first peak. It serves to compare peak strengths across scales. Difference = 15.5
